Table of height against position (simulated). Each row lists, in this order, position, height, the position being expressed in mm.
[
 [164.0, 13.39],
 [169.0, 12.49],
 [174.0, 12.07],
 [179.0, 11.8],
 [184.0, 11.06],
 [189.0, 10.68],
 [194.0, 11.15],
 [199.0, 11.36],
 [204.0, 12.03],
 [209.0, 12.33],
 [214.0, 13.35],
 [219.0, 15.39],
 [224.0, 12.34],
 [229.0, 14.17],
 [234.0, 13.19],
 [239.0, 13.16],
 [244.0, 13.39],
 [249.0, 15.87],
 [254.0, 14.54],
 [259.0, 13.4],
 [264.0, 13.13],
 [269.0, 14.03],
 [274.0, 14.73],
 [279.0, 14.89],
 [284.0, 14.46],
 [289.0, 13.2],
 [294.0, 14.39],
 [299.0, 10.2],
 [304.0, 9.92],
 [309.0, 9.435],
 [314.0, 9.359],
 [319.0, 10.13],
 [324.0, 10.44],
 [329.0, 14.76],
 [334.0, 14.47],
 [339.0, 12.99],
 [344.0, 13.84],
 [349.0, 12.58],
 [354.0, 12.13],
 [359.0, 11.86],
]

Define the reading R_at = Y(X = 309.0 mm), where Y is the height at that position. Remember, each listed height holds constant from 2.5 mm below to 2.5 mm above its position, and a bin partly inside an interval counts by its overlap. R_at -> 9.435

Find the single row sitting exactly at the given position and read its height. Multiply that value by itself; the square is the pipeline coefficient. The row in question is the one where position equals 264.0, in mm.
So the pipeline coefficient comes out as 172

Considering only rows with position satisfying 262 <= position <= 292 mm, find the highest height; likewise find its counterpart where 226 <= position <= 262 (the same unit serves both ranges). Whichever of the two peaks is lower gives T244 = 14.9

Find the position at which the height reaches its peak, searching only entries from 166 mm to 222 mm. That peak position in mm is 219.0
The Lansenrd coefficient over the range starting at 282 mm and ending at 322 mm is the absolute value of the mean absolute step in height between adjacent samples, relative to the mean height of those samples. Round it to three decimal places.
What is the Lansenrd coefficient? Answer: 0.104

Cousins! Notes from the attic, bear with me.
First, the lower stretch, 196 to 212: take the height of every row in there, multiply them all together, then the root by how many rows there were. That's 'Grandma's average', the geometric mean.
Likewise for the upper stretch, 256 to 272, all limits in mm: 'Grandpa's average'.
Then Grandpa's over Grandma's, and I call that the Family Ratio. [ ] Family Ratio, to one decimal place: 1.1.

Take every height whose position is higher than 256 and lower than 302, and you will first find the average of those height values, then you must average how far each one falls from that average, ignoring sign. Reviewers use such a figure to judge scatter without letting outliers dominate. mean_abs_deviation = 1.00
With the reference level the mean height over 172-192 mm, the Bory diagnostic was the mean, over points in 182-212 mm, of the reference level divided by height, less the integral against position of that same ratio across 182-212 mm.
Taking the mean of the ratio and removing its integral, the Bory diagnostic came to -29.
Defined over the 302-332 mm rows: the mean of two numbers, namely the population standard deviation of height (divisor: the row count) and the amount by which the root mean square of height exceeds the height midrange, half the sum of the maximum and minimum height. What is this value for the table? 0.32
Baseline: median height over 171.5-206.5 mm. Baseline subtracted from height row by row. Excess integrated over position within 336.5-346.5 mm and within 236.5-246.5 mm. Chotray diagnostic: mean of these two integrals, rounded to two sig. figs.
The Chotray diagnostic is 20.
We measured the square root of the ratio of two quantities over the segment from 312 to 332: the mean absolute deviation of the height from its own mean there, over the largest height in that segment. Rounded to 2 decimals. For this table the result 0.35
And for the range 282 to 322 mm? 0.37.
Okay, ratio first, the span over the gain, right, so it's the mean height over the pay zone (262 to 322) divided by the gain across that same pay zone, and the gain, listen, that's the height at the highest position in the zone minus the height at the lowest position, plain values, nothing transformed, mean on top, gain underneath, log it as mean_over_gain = -4.1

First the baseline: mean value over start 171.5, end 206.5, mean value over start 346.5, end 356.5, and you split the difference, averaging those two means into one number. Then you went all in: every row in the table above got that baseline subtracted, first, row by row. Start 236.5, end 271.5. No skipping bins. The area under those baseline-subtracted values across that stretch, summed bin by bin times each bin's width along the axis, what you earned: 71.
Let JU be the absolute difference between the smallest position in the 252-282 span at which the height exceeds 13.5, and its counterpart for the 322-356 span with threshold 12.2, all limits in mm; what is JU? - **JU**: 75 mm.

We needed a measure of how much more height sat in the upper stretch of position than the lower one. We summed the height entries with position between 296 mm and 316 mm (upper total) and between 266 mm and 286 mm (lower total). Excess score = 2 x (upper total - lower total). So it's -38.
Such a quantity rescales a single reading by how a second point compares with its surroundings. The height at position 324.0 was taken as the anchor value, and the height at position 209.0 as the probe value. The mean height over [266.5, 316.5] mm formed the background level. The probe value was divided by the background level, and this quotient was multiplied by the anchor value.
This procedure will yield 10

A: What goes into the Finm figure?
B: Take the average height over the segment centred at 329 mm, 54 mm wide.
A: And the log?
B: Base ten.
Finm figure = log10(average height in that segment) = 1.07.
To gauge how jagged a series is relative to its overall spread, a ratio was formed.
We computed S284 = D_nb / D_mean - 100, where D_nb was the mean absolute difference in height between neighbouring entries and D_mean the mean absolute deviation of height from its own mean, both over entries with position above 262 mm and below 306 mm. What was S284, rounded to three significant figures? -99.2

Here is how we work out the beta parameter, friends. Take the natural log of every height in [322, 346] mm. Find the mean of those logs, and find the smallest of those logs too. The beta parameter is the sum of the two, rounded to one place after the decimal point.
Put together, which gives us 4.9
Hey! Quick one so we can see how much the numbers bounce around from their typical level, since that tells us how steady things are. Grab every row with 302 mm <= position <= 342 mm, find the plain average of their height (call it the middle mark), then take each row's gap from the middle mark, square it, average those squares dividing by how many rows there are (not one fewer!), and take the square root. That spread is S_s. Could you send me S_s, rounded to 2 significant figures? 2.1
